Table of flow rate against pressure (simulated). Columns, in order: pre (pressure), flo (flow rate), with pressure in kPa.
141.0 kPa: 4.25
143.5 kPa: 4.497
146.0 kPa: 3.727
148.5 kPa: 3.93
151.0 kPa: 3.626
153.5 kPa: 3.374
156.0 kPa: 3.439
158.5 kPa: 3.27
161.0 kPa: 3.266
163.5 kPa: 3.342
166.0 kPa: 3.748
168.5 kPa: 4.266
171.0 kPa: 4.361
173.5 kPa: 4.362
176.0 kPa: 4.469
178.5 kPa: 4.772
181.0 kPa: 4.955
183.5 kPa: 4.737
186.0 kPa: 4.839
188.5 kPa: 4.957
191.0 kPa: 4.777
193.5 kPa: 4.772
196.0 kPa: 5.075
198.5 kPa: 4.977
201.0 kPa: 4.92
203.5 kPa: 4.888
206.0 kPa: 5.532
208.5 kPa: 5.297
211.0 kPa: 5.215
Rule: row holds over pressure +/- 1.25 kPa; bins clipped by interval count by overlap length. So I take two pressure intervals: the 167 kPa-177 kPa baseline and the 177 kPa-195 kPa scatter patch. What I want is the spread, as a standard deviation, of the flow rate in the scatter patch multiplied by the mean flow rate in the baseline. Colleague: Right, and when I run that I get 0.4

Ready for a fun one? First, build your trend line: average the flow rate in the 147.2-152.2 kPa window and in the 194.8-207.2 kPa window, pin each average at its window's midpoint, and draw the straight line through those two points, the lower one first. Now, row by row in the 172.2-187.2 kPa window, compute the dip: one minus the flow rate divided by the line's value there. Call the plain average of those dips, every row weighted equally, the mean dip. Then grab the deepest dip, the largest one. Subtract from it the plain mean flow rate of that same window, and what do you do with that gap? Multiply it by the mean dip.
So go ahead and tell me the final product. 0.15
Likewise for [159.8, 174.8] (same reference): -0.30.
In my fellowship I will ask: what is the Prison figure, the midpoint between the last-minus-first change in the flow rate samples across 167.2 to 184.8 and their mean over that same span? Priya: 2.5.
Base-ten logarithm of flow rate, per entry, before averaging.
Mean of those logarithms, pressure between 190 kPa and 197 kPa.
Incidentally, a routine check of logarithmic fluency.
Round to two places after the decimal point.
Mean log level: 0.69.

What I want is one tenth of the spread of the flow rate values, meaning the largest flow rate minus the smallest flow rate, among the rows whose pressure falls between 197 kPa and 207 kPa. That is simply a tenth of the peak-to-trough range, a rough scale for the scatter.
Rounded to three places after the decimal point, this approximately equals 0.064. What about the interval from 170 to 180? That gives 0.041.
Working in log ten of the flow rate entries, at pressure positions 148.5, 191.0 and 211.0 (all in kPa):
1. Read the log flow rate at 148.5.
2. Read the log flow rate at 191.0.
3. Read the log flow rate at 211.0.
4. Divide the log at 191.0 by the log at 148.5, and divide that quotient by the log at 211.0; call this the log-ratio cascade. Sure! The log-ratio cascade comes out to 1.59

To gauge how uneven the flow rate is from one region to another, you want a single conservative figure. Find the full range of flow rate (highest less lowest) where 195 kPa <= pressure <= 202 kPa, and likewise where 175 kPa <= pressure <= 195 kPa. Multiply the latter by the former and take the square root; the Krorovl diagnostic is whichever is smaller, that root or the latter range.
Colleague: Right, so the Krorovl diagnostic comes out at 0.3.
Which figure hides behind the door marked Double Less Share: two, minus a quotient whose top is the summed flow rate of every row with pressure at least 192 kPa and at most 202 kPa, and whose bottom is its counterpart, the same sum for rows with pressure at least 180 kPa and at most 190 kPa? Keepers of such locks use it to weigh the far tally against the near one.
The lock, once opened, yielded 0.99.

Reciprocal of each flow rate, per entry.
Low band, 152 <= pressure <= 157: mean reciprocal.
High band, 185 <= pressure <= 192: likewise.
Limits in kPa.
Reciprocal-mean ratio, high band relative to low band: 0.70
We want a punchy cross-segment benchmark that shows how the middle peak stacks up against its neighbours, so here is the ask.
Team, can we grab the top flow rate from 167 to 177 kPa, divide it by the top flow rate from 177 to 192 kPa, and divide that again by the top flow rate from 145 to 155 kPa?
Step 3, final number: 0.229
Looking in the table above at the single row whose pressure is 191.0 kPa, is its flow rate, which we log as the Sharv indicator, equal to 4.777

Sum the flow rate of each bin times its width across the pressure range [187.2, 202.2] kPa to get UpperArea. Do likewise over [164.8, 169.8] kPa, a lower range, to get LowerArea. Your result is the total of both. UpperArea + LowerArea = 94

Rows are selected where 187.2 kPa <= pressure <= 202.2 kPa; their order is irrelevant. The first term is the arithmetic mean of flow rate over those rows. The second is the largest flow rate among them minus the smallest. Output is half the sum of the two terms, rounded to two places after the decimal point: 2.61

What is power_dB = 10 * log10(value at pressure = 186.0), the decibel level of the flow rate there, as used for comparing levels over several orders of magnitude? 6.85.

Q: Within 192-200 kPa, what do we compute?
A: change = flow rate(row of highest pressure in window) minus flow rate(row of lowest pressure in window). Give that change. 0.2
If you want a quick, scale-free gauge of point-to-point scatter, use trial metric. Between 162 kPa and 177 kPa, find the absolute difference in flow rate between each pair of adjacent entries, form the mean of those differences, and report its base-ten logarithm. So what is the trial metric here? -0.65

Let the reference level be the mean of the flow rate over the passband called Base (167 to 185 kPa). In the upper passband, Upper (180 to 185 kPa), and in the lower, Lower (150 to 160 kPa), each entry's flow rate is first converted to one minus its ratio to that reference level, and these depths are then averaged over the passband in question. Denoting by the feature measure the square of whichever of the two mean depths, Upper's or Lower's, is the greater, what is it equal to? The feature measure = 0.062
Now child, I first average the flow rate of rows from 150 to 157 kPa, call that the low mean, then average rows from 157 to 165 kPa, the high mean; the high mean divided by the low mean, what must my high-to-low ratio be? 0.95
